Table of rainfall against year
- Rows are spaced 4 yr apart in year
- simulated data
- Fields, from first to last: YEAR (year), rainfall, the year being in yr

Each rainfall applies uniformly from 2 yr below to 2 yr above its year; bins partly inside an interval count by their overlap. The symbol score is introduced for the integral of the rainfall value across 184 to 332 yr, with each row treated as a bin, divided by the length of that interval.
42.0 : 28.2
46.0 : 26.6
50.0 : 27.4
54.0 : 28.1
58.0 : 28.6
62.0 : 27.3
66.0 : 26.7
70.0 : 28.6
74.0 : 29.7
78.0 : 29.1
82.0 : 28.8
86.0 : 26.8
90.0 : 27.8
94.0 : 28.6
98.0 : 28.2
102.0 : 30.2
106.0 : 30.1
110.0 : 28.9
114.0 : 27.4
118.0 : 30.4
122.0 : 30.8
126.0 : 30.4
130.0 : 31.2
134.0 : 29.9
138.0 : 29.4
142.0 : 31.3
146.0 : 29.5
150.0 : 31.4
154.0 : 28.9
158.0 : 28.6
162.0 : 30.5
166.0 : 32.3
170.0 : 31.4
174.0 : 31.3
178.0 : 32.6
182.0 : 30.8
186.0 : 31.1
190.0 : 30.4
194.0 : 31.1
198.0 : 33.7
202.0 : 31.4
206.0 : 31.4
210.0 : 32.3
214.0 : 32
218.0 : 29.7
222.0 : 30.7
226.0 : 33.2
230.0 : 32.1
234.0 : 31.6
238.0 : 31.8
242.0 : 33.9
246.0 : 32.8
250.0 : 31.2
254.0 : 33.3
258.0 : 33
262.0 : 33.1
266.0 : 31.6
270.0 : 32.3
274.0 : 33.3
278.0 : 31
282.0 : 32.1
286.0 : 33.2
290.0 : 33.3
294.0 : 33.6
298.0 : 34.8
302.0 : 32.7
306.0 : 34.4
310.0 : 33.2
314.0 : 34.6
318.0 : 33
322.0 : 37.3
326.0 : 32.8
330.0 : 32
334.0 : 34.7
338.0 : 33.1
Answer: 32.6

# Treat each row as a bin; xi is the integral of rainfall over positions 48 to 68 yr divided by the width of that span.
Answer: 27.6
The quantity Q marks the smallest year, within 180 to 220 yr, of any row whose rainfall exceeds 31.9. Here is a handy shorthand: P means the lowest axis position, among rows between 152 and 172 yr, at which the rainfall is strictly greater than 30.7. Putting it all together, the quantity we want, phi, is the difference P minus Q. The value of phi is -32 yr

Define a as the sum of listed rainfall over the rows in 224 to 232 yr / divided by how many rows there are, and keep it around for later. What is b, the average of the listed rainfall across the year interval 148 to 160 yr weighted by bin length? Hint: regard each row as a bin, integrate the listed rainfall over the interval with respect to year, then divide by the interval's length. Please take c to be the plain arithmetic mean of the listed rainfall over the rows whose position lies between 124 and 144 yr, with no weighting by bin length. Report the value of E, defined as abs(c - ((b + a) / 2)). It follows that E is 0.70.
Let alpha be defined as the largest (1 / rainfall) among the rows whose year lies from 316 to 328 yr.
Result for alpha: 0.030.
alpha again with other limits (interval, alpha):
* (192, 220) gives 0.034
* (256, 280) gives 0.032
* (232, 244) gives 0.032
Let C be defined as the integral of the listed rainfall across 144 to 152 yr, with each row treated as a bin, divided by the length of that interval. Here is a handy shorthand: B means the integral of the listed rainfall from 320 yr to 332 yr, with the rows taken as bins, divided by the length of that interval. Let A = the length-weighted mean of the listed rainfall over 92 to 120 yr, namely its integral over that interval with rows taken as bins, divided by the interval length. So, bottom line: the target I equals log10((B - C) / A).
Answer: -0.9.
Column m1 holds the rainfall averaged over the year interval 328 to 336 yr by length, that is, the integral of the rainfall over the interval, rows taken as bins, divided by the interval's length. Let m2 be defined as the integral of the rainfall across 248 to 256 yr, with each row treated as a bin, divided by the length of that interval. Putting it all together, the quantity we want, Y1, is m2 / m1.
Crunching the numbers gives 0.97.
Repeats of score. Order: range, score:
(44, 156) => 29.0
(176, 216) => 31.7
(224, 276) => 32.6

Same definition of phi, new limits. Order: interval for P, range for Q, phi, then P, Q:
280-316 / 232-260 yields 40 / 282.0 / 242.0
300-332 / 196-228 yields 104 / 302.0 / 198.0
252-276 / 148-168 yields 88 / 254.0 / 166.0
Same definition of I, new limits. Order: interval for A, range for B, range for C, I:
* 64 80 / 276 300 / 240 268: -2.0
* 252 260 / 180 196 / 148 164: -1.5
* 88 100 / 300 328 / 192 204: -1.2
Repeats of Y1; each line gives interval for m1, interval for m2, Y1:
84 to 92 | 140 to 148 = 1.11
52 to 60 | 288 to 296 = 1.18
